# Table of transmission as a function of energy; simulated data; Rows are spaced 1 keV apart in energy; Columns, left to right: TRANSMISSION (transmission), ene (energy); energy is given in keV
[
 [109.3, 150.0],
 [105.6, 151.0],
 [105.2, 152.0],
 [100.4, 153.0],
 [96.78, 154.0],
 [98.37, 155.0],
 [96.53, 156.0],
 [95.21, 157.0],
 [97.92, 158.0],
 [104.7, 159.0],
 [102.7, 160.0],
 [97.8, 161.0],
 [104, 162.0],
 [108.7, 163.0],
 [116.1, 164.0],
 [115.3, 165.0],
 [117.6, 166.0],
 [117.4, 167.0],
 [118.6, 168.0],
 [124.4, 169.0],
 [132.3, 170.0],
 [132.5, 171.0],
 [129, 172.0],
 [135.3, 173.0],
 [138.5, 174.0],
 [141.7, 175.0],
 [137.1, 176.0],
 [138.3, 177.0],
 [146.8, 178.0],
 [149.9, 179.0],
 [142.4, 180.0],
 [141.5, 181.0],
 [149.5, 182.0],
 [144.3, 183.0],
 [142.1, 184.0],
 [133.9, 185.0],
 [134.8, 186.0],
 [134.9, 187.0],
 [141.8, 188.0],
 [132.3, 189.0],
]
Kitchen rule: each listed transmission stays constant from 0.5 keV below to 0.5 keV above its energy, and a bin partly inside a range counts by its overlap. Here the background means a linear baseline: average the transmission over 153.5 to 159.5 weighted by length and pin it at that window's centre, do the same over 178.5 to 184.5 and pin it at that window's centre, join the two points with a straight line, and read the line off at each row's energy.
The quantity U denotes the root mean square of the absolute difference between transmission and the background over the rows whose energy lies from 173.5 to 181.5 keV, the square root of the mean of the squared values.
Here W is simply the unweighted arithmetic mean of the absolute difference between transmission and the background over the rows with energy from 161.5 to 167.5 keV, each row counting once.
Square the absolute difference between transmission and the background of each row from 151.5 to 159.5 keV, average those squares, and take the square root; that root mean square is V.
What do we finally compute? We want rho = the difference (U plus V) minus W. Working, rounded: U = 6.3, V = 7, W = 2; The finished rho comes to 11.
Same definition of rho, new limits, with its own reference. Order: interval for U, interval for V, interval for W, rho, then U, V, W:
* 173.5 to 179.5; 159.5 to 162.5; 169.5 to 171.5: 5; 7.2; 6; 8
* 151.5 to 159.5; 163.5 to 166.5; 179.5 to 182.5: 7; 6.7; 2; 2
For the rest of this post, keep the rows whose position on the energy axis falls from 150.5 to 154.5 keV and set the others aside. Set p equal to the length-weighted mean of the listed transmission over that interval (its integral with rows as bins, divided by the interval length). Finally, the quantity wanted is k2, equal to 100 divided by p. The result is 0.98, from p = 102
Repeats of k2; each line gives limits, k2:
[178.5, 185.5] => 0.70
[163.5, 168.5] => 0.85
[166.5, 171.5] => 0.80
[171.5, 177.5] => 0.73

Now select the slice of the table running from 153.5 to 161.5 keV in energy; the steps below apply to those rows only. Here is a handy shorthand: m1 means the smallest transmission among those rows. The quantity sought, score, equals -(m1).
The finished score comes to -95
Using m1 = 95.21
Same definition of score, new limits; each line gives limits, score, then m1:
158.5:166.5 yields -98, 97.8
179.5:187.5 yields -134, 133.9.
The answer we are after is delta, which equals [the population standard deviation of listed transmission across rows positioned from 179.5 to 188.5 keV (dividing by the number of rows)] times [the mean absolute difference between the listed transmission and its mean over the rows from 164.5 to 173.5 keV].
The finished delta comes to 33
